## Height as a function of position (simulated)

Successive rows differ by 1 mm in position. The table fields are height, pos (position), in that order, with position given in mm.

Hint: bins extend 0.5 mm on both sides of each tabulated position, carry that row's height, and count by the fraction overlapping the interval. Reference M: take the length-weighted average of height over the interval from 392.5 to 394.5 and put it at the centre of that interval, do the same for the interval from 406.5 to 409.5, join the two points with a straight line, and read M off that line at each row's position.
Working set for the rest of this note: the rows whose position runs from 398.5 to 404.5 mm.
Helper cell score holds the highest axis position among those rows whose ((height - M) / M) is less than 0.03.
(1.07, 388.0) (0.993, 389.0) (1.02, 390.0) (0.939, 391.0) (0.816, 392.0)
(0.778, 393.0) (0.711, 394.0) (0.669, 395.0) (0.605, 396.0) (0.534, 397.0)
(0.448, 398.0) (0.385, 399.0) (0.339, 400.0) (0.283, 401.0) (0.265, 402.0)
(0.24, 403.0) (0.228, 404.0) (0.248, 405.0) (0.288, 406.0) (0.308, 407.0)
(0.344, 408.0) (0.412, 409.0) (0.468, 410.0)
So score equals 404.0 mm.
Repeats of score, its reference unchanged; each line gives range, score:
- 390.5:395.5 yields 395.0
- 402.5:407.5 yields 407.0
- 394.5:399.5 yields 399.0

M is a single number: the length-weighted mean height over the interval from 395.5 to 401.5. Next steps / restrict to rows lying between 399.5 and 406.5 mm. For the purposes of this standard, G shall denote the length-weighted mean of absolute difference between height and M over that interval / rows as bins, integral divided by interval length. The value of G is 0.16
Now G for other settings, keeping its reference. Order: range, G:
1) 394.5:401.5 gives 0.12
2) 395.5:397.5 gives 0.14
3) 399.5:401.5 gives 0.12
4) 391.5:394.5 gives 0.34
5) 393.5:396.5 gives 0.23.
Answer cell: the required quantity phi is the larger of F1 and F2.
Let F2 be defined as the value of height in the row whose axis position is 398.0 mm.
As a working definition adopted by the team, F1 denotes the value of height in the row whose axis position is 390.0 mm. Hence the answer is 1.02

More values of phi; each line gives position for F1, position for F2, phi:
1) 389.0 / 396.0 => 0.99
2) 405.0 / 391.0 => 0.94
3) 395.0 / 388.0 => 1.07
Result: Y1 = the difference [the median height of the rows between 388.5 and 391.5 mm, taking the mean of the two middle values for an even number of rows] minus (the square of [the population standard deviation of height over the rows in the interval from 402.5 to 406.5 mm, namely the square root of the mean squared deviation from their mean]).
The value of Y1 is 0.99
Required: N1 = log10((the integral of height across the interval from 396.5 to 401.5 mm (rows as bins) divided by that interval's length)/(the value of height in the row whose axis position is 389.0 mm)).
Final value -0.4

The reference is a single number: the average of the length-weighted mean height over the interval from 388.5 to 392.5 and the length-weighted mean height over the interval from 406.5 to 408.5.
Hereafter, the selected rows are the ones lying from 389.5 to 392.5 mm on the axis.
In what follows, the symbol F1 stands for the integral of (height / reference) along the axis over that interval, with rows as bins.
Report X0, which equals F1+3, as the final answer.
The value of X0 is 7.4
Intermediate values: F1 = 4.4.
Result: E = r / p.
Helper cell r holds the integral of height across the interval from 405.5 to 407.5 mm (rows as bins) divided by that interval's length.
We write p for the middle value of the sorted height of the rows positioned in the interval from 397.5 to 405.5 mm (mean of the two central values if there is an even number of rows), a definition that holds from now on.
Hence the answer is 1.1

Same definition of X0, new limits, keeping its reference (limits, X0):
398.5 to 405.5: 6.1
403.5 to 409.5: 5.9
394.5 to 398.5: 6.6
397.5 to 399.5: 4.3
